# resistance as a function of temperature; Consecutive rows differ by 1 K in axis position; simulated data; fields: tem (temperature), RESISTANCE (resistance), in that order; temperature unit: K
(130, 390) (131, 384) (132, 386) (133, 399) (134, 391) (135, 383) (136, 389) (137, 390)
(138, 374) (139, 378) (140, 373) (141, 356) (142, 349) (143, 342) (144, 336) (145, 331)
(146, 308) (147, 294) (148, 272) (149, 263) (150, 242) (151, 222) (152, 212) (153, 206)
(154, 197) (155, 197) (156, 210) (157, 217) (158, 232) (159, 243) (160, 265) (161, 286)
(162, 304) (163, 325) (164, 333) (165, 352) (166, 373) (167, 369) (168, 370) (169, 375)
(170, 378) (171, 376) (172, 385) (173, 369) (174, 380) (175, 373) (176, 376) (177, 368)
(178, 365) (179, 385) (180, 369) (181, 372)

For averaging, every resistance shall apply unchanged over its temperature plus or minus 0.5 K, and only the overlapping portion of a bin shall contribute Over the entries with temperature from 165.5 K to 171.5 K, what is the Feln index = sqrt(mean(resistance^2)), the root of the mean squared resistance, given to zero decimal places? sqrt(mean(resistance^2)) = 374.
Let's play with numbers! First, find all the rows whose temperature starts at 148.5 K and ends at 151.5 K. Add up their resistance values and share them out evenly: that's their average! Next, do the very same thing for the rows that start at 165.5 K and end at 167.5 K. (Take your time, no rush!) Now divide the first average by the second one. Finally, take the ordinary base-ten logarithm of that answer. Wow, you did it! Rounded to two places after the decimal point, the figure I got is -0.18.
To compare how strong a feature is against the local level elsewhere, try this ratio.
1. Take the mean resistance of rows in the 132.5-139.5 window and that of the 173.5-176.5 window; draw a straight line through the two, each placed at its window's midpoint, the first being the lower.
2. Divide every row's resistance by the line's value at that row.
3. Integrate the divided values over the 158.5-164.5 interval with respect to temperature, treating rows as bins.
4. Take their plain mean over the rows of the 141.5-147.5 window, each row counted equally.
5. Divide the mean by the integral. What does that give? 0.18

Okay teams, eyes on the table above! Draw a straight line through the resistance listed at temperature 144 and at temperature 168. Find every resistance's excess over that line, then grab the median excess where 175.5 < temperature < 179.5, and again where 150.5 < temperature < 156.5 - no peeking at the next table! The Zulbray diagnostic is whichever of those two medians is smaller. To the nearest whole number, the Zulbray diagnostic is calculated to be -143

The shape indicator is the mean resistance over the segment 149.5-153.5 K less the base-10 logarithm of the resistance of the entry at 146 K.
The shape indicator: 218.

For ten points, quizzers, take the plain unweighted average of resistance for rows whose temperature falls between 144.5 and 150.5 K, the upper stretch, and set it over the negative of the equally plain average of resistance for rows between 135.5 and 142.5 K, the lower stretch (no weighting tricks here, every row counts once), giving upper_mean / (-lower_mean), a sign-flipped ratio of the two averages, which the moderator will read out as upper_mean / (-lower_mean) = -0.76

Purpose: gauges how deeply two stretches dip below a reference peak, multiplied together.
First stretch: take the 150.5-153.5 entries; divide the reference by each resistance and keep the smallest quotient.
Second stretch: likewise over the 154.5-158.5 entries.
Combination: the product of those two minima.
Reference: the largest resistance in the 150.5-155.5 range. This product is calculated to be 0.96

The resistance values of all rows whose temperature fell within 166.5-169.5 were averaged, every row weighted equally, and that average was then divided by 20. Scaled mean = 18.6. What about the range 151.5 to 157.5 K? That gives 10.3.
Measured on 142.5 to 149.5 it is 15.3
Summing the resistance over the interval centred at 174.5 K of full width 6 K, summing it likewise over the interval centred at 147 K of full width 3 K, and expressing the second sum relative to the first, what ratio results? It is 0.4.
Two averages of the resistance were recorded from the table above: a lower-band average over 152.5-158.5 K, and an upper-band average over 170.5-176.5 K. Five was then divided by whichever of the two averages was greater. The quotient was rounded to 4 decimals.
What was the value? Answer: 0.0133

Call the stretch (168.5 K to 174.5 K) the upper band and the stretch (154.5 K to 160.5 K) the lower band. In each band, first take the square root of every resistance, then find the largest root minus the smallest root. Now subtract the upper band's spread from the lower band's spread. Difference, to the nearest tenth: 1.8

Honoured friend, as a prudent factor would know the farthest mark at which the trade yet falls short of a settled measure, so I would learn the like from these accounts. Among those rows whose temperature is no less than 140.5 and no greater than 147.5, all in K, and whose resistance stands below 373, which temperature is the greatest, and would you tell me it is 147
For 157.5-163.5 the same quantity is 163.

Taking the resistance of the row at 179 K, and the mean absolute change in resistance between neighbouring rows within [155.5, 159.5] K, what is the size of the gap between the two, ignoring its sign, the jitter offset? 374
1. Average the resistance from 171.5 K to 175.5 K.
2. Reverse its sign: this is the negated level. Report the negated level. -377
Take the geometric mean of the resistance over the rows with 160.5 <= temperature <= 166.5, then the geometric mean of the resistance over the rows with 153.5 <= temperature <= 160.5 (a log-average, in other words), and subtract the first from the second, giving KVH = -106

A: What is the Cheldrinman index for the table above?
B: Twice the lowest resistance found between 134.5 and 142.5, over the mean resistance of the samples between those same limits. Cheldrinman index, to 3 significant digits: 1.87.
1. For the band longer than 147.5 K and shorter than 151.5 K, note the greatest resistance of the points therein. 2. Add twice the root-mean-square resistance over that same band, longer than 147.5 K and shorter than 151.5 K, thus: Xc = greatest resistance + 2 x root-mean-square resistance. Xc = 773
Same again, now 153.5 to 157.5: 628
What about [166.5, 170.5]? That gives 1124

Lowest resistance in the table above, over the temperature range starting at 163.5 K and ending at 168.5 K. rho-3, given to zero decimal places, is 333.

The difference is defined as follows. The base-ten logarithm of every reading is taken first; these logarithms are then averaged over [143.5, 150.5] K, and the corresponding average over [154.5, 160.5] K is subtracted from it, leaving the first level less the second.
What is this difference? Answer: 0.11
